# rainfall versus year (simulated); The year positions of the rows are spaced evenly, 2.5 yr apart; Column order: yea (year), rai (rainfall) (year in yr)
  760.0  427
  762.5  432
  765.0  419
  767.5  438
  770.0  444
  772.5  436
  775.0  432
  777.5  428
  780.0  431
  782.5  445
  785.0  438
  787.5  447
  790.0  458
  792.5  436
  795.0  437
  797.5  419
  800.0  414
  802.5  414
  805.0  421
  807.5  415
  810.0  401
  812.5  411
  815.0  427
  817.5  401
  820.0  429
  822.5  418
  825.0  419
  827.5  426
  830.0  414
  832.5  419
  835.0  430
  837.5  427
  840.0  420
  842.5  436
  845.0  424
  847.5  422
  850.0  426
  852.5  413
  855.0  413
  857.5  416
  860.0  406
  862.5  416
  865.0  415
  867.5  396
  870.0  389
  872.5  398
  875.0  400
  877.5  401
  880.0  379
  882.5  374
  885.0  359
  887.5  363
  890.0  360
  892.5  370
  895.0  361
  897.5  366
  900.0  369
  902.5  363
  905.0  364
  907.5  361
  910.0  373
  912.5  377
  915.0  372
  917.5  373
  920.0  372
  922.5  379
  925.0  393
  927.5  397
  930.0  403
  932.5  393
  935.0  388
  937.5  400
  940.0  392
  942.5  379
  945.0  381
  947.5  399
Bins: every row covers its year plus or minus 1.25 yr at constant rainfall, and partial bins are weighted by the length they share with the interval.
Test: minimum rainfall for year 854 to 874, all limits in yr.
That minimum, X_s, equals 389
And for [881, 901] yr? 359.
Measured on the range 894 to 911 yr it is 361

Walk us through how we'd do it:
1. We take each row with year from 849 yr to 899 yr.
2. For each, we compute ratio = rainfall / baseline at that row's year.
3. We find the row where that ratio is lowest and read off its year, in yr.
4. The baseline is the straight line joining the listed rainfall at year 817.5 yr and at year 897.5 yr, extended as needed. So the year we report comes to 885.0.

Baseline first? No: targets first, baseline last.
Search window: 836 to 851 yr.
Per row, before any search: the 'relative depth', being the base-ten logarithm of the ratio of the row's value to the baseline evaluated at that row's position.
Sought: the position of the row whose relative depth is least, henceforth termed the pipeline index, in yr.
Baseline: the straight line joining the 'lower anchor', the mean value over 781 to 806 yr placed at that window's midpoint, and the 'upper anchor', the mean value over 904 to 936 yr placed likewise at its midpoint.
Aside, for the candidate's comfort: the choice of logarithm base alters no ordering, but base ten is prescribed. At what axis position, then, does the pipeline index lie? 840.0 yr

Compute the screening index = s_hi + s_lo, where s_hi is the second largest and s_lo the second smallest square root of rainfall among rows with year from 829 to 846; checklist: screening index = 41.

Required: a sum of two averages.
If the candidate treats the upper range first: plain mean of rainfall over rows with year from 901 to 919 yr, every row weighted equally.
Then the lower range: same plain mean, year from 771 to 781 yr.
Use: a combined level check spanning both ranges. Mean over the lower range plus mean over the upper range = 801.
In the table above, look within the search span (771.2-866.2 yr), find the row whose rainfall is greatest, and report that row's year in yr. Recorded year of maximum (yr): 790.0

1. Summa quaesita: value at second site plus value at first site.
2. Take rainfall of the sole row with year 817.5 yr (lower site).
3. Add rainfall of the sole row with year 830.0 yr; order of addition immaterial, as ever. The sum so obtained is 815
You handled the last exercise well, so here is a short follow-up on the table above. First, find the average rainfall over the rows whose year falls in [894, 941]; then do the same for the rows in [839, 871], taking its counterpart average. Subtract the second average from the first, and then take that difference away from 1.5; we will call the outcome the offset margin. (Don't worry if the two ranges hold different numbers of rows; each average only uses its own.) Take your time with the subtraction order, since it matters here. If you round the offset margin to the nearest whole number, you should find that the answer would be 38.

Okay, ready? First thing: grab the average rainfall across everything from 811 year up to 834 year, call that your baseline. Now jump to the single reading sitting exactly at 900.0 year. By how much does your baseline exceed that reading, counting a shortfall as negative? 49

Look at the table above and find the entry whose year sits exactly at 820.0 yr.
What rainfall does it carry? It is 429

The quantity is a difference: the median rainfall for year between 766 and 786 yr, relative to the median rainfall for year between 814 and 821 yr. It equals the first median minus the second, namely 10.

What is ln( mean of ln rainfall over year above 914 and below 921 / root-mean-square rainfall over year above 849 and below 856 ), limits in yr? -4.256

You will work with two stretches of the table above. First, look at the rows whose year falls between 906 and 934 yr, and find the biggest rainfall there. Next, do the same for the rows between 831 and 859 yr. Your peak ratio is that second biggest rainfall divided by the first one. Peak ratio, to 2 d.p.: 1.08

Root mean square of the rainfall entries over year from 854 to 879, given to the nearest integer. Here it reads 405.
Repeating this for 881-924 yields 368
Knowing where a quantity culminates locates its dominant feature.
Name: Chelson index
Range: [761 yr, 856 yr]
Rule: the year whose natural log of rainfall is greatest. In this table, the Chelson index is 790.0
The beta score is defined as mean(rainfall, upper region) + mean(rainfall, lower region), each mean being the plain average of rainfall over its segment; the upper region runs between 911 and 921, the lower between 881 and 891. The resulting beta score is 738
